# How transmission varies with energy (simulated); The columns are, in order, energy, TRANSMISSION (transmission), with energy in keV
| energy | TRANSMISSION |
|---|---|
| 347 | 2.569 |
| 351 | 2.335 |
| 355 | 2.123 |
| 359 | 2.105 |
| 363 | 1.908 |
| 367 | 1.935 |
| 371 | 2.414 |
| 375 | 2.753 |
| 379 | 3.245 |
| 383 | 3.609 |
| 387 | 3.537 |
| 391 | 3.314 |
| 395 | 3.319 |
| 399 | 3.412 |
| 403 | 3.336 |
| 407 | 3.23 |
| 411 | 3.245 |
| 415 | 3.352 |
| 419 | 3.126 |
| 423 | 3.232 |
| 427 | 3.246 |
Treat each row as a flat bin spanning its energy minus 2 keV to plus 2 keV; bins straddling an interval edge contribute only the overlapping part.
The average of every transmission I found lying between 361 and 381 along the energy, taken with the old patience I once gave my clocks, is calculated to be 2.45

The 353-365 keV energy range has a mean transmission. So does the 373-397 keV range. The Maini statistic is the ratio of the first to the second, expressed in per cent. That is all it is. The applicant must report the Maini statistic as 62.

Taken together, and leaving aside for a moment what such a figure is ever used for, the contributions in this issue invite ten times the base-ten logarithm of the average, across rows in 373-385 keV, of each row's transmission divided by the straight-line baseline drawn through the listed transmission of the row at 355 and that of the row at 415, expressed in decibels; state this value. 0.9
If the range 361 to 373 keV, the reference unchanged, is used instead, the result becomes -0.6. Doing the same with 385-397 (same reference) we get 0.7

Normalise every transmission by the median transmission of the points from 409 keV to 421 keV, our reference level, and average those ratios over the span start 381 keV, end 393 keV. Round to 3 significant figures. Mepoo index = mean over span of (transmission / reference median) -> 1.07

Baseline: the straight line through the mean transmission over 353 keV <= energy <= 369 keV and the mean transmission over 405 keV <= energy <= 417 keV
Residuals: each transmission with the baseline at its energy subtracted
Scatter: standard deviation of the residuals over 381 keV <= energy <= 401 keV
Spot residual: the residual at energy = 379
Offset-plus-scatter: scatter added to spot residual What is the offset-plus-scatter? 1.0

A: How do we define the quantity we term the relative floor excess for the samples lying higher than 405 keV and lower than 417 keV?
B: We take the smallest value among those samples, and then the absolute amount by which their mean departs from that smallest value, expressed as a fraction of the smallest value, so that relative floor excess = 0.01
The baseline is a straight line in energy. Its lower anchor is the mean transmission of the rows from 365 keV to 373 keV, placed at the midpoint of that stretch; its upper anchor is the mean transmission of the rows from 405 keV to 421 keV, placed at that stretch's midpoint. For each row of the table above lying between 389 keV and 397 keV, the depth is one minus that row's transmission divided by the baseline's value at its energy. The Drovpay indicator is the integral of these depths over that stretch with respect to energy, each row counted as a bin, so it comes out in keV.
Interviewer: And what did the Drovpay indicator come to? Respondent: -1.6 keV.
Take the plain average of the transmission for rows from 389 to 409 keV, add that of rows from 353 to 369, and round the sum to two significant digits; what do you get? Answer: 5.3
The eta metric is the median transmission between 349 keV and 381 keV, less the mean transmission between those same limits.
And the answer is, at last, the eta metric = -0.12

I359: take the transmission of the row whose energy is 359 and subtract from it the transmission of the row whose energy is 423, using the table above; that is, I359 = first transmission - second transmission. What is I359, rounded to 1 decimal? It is -1.1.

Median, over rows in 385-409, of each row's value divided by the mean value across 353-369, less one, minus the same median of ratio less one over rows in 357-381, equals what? 0.53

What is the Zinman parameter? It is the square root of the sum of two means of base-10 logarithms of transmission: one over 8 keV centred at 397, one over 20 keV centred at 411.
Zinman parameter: 1.02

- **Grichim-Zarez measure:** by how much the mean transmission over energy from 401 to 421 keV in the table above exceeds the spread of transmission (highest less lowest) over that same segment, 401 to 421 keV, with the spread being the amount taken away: 3.0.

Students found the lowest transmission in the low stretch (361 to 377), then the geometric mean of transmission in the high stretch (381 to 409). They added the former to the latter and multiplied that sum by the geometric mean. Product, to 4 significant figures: 17.97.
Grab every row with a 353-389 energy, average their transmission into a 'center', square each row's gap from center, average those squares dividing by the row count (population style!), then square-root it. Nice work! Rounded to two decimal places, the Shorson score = 0.65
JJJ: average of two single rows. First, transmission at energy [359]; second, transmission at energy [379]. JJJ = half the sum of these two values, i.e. 2.7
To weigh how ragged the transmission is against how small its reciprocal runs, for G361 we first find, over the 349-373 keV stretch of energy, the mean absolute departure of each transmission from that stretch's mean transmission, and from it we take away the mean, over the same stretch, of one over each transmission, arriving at -0.31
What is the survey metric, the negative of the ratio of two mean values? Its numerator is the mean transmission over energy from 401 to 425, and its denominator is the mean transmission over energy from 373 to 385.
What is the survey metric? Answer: -1.0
